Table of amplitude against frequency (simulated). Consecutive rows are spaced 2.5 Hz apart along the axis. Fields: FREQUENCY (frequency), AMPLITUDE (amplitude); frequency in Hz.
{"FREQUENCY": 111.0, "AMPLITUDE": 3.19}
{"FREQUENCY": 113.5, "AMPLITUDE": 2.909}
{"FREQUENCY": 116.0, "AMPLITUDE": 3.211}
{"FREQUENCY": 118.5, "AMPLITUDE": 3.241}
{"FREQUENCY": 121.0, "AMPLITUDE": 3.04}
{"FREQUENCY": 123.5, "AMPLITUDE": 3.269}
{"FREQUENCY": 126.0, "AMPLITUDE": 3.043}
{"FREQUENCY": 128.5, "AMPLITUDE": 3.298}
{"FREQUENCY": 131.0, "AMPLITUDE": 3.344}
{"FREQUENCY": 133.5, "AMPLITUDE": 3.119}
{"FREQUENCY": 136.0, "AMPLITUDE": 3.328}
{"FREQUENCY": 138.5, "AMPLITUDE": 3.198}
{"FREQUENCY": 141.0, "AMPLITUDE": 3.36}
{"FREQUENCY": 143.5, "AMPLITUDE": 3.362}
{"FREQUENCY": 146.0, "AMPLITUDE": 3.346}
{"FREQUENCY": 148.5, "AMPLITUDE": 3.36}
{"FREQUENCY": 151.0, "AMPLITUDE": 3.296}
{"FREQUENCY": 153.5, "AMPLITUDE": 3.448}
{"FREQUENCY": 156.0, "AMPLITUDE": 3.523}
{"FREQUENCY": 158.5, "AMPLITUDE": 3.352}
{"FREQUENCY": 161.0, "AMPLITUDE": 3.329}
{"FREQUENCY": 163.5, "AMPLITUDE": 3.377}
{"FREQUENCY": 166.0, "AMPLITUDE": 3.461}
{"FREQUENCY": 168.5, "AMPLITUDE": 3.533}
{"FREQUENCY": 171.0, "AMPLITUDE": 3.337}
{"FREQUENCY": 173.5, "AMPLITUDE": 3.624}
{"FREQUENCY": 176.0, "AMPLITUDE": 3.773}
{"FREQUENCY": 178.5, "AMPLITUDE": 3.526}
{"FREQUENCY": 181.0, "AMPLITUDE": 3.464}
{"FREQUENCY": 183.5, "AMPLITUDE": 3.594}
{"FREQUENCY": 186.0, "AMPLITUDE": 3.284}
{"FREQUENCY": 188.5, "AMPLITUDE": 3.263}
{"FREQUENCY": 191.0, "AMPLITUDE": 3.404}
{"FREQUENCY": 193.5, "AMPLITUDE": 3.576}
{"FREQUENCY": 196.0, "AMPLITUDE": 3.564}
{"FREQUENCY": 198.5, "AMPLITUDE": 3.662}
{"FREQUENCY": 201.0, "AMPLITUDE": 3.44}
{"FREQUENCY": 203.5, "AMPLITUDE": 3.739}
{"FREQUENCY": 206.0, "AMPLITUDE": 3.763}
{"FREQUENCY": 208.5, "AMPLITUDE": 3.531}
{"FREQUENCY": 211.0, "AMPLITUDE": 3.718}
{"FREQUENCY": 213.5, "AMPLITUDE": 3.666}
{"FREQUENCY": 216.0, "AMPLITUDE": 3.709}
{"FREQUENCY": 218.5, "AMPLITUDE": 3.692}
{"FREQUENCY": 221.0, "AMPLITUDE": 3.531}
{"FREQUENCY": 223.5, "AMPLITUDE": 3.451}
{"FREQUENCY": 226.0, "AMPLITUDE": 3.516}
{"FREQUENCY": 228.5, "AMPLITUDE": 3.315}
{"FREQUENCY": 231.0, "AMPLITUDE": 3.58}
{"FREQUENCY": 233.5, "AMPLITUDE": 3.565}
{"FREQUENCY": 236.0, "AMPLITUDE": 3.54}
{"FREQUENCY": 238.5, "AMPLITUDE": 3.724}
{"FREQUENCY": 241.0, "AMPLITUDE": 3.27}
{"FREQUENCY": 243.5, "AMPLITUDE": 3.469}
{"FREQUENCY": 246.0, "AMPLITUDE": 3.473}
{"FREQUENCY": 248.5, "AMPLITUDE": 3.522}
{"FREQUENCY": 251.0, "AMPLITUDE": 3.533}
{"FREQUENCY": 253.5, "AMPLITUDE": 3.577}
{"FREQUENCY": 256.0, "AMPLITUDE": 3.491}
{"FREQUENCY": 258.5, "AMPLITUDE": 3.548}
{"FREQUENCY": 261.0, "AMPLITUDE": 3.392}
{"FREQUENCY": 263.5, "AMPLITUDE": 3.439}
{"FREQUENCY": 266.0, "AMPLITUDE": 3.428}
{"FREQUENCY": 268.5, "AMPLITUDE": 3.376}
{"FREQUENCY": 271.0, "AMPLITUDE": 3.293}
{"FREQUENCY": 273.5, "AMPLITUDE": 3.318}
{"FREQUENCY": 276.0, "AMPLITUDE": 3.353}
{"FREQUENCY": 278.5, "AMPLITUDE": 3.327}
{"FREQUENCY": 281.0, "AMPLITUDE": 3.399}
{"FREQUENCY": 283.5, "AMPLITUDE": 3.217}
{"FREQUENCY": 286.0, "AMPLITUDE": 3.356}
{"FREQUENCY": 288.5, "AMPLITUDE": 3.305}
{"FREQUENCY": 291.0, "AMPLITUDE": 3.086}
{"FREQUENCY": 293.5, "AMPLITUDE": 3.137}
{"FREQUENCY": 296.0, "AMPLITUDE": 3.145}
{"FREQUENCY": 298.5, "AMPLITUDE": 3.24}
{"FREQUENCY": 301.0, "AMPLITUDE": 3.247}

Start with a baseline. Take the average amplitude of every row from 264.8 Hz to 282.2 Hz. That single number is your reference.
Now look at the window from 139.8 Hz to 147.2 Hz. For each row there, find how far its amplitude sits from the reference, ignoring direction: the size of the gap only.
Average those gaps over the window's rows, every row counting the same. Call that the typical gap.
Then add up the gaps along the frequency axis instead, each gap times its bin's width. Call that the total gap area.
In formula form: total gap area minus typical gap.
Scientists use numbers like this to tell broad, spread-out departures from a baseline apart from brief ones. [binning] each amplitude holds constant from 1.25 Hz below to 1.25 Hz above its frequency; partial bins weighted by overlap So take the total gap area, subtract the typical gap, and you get 0.04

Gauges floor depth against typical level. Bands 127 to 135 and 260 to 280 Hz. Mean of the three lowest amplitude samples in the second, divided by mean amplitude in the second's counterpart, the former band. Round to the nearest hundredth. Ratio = 1.02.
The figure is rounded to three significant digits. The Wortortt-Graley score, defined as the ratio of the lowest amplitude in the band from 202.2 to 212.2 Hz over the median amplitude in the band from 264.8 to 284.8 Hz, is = 1.06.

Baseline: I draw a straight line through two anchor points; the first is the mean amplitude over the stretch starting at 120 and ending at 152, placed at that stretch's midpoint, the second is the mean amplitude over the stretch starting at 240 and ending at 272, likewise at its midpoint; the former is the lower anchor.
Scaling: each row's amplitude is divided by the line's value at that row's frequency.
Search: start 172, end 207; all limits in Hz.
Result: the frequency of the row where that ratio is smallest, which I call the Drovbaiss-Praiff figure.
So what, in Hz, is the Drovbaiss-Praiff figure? 188.5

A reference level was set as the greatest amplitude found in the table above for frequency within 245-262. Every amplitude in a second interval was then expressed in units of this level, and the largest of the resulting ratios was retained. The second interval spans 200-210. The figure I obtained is 1.05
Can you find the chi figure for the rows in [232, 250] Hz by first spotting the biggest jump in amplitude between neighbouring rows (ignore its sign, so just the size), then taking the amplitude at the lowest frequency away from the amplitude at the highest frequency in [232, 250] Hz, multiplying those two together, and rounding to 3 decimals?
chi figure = -0.020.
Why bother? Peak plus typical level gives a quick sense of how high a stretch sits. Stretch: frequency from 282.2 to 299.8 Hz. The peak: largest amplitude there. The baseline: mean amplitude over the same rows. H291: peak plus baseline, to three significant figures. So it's 6.57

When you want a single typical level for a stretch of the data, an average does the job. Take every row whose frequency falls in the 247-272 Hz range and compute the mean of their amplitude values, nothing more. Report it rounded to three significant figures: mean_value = 3.46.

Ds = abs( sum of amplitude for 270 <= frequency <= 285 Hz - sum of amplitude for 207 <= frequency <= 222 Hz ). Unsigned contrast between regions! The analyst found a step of 1.9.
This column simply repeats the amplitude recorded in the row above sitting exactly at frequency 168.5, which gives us 3.533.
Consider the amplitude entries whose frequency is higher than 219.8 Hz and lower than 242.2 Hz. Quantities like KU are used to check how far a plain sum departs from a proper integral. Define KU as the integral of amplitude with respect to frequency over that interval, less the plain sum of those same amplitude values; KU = 47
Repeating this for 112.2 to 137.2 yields 48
